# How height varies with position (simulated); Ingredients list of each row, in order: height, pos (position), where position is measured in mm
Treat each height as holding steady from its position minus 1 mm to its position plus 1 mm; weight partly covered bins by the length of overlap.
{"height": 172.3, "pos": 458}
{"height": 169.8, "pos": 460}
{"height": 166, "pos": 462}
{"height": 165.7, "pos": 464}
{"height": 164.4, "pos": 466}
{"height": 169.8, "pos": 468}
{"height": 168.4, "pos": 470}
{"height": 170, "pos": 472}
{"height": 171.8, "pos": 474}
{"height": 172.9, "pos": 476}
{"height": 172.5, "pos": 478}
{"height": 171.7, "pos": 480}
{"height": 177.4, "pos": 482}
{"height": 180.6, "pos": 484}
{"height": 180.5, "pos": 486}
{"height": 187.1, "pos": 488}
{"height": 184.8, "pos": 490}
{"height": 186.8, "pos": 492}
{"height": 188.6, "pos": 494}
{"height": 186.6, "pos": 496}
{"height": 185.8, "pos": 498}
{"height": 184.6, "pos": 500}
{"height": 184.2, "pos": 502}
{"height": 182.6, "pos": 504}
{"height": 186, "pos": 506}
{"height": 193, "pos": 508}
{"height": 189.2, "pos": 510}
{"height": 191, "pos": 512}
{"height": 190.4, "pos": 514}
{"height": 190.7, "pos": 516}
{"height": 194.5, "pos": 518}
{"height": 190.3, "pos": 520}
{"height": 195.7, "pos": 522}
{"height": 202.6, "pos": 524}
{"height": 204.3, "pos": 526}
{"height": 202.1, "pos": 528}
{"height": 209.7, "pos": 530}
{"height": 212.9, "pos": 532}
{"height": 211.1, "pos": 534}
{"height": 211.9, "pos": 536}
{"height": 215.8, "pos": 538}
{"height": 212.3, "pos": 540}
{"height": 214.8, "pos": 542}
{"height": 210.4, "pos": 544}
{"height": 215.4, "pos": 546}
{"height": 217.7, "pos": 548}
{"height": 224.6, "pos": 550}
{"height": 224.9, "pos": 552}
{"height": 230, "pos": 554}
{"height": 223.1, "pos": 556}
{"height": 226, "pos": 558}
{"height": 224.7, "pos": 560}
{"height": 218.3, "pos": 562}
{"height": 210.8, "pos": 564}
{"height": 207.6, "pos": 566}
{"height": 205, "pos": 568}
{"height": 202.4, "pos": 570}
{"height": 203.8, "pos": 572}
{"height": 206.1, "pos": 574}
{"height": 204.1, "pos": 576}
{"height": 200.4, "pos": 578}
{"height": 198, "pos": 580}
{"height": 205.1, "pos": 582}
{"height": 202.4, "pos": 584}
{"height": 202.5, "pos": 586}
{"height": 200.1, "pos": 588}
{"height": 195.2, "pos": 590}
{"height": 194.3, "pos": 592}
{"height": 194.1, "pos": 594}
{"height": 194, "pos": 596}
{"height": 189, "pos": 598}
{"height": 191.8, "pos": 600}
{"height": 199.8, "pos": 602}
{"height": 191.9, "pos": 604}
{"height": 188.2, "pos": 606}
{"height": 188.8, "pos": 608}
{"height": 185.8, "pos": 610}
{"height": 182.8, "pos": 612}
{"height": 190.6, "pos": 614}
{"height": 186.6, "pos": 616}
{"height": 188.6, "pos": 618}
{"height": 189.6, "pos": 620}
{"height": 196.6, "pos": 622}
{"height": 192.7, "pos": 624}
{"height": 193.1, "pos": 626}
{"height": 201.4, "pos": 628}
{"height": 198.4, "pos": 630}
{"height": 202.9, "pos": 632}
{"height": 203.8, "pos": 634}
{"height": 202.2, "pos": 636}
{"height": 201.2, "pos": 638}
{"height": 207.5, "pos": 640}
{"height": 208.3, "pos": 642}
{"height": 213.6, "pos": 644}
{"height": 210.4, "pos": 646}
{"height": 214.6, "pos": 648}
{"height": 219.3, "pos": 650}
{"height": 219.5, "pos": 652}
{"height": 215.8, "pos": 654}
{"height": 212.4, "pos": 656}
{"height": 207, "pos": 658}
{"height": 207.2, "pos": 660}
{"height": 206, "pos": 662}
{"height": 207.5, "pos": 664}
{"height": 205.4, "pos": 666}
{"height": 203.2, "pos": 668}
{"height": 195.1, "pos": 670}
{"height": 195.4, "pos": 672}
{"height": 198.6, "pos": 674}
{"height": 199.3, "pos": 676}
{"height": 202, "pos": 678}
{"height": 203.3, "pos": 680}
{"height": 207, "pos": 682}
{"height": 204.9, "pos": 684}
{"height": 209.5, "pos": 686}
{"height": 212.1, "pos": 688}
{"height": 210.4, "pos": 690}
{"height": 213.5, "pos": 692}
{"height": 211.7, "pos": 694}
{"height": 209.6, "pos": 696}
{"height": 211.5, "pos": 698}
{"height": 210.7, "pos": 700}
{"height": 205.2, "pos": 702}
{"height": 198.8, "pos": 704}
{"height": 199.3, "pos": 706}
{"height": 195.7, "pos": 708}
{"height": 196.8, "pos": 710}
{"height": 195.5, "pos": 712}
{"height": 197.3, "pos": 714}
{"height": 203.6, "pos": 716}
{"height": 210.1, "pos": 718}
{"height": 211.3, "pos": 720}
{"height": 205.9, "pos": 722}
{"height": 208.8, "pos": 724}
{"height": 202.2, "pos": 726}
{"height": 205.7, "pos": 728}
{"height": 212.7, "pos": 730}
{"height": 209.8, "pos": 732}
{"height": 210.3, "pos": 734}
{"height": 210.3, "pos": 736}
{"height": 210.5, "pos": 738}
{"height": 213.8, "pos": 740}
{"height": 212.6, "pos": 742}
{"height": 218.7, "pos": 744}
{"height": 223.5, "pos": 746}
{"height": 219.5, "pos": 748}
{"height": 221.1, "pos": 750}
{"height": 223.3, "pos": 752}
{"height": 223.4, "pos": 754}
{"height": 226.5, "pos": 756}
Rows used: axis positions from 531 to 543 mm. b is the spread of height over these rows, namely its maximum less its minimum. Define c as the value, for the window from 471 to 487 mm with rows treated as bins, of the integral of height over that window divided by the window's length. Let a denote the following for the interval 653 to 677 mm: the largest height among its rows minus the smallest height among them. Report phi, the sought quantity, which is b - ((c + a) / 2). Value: -93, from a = 21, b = 5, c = 175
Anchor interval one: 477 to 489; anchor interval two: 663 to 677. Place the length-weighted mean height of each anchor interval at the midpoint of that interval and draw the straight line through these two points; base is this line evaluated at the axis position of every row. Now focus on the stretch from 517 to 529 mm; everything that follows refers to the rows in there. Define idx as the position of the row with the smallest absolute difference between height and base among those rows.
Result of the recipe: 520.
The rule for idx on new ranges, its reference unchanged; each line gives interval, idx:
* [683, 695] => 684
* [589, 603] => 600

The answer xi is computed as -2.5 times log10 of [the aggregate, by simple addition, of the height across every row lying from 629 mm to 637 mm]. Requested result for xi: -7.27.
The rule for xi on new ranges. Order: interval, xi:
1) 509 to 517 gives -7.20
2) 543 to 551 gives -7.35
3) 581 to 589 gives -7.27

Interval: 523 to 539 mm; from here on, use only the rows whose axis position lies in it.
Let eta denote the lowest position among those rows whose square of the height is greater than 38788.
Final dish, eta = 524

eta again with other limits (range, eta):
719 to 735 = 720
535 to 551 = 536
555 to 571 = 556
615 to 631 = 628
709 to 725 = 714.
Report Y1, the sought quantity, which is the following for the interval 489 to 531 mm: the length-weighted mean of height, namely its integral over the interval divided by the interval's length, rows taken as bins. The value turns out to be 192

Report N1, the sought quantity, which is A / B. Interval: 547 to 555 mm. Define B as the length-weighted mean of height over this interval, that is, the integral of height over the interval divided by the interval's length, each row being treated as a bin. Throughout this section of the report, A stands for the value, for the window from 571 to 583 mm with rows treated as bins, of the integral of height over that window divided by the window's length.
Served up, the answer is 0.90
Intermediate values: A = 203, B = 224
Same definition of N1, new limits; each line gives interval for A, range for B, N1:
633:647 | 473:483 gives 1.19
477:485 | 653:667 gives 0.84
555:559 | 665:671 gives 1.12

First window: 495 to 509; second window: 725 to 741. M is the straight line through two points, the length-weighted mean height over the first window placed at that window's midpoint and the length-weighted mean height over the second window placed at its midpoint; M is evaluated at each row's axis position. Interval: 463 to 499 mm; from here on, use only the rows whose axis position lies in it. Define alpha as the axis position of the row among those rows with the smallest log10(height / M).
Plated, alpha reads 466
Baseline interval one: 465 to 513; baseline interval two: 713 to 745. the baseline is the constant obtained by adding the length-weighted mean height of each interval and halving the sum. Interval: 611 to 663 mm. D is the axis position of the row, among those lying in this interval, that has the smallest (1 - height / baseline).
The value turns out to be 652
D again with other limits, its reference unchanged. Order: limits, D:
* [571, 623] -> 574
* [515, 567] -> 554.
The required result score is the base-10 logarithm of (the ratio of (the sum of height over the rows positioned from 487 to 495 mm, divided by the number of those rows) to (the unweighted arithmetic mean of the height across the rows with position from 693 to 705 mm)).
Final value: -0.05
